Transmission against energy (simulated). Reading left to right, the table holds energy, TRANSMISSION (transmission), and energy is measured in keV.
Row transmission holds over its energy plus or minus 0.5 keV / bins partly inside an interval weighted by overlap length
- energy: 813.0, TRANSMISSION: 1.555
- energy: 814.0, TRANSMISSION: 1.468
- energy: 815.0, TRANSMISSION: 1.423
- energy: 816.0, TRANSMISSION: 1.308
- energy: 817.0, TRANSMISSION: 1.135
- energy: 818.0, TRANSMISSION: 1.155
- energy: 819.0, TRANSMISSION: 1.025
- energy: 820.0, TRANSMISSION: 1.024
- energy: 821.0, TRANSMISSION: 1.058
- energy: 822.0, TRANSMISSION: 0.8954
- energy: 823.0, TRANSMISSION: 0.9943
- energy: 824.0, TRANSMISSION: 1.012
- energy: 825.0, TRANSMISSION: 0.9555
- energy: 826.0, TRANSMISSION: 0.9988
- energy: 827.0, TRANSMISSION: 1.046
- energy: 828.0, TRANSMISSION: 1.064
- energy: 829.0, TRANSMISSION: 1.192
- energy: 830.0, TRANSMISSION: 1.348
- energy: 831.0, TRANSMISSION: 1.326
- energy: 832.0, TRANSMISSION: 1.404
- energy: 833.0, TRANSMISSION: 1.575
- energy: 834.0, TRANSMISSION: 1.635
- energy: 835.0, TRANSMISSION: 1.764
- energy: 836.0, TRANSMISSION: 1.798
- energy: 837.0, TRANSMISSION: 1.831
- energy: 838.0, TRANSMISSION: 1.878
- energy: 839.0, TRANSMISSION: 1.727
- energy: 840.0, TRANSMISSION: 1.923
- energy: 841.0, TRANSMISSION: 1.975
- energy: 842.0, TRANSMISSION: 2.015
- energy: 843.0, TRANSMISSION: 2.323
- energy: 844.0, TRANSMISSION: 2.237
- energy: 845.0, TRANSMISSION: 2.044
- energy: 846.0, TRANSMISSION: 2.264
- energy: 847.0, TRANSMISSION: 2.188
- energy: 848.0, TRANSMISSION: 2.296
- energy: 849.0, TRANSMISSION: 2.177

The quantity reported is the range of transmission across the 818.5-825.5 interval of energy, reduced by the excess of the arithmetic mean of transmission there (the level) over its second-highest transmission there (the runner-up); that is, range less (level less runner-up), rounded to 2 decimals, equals 0.19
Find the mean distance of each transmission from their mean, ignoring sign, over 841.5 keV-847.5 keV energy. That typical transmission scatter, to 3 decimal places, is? 0.099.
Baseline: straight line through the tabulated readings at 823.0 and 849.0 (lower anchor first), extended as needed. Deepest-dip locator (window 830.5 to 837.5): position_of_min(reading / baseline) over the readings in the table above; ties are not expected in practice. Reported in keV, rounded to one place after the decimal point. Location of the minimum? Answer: 831.0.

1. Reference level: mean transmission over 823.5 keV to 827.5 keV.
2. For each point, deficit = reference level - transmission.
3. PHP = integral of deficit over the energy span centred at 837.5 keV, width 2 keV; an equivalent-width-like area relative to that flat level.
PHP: -1.7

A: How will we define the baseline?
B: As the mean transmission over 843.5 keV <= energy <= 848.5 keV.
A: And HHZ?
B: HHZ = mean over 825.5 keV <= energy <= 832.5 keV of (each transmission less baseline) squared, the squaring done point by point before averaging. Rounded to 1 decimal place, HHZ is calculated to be 1.0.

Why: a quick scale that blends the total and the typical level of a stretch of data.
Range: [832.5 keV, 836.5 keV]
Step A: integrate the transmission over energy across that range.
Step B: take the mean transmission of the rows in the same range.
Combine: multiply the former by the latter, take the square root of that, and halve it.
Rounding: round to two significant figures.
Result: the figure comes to 1.7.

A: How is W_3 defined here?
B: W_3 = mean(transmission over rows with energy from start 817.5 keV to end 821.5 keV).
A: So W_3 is 1.1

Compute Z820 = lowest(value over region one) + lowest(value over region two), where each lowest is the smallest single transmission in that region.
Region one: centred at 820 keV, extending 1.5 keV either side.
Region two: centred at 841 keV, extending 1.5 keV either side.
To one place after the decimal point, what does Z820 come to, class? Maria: 2.9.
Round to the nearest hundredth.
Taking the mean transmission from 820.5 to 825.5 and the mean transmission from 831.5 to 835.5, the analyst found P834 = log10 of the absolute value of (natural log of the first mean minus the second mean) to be 0.21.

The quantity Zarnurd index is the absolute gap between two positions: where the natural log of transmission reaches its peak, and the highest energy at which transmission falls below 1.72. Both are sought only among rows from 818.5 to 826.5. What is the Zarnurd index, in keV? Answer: 5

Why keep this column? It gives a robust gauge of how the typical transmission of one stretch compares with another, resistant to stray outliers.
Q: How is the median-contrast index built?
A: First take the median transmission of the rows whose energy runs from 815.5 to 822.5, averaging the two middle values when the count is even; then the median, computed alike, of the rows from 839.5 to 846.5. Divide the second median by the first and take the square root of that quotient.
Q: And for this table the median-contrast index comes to 1.39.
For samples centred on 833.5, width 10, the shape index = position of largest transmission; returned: 838.0 keV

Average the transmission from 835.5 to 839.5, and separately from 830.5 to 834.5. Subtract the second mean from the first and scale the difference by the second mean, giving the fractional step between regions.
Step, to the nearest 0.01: 0.22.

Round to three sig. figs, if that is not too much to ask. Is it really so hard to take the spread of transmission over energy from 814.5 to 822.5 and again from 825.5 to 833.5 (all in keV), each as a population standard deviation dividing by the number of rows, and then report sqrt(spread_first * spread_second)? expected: 0.173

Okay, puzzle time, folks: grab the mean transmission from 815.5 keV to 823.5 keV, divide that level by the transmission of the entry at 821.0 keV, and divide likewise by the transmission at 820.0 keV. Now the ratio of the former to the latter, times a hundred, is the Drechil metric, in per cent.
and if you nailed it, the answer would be 97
